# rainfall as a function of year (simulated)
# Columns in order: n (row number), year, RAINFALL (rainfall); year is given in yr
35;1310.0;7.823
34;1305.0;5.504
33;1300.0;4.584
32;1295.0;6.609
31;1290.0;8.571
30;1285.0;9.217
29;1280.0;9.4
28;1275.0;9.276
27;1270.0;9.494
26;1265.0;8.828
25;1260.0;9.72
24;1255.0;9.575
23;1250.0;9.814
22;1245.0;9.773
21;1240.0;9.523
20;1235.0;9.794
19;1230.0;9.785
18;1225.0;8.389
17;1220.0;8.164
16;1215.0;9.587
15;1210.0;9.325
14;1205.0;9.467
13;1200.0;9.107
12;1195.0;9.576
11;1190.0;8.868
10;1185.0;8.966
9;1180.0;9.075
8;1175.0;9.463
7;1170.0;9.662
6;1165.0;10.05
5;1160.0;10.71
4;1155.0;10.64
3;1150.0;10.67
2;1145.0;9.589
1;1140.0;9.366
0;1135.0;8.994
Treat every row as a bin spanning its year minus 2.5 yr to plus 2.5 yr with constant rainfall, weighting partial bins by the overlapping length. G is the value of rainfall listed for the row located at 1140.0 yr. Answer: 9.366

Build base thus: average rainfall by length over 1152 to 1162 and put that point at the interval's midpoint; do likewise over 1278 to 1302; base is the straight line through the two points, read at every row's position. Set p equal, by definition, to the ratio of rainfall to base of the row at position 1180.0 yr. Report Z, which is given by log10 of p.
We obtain -0.05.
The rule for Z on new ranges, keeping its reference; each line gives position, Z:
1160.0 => 0.00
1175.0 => -0.04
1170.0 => -0.03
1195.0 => -0.01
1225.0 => -0.04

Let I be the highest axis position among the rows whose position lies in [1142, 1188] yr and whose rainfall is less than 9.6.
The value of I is 1185.0 yr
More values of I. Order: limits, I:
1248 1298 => 1295.0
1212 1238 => 1225.0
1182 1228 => 1225.0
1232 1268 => 1265.0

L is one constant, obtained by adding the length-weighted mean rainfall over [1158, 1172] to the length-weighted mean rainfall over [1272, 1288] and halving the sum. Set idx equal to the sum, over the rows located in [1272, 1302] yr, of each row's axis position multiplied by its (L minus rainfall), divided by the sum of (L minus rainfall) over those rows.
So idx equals 1295.2 yr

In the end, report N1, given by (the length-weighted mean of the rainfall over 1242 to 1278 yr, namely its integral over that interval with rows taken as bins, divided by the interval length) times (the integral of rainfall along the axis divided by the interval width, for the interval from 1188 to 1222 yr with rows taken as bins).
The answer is 87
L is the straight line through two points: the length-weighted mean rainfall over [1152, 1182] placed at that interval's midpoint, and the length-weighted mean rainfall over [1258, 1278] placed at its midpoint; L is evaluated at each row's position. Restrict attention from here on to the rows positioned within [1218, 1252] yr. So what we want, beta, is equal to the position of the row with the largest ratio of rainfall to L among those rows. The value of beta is 1250.0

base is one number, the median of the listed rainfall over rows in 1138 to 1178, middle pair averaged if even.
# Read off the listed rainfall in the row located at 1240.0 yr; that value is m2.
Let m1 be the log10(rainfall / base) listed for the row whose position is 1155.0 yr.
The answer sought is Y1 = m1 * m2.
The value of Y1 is 0.3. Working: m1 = 0.03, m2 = 9.523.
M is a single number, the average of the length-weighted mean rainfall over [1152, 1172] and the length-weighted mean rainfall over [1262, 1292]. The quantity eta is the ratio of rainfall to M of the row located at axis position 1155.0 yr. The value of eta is 1.09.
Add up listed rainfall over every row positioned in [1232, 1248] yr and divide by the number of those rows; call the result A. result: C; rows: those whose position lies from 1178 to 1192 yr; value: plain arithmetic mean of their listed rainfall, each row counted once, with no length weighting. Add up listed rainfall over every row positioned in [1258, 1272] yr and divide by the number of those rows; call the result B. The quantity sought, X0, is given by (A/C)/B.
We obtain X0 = 0.116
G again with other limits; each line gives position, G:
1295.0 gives 6.609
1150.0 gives 10.67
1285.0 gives 9.217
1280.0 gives 9.4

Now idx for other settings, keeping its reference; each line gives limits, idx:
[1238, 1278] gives 1266.4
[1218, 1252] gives 1221.3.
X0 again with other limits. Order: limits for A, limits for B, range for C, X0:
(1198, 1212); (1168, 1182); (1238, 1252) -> 0.102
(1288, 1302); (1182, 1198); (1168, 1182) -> 0.077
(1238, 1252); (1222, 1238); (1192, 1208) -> 0.111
